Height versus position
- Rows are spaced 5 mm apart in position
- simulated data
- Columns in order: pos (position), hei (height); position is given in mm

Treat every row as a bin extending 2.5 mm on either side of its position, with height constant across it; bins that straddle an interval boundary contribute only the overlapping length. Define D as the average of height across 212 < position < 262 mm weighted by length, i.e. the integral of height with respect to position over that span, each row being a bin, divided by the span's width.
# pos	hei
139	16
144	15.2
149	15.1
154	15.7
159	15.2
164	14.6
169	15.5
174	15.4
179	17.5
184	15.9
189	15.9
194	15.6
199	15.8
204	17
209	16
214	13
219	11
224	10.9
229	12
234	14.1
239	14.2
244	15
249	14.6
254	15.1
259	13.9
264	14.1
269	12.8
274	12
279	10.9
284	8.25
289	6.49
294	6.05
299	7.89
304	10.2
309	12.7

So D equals 13.4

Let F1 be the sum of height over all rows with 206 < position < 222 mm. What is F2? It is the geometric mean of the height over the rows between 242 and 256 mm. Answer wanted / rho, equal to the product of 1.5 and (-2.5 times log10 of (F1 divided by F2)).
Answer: -1.6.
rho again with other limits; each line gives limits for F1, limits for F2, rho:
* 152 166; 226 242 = -2.0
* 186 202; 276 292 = -2.8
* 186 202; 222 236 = -2.2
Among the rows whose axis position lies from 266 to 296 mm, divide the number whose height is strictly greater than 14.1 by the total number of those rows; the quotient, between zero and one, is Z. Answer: 0.0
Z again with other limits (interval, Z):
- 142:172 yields 1.0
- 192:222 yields 0.7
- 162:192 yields 1.0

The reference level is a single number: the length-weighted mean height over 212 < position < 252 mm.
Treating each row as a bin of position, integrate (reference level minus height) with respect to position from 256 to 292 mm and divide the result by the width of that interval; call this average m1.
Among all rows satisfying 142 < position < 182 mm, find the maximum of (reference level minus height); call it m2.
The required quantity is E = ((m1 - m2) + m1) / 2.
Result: 3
